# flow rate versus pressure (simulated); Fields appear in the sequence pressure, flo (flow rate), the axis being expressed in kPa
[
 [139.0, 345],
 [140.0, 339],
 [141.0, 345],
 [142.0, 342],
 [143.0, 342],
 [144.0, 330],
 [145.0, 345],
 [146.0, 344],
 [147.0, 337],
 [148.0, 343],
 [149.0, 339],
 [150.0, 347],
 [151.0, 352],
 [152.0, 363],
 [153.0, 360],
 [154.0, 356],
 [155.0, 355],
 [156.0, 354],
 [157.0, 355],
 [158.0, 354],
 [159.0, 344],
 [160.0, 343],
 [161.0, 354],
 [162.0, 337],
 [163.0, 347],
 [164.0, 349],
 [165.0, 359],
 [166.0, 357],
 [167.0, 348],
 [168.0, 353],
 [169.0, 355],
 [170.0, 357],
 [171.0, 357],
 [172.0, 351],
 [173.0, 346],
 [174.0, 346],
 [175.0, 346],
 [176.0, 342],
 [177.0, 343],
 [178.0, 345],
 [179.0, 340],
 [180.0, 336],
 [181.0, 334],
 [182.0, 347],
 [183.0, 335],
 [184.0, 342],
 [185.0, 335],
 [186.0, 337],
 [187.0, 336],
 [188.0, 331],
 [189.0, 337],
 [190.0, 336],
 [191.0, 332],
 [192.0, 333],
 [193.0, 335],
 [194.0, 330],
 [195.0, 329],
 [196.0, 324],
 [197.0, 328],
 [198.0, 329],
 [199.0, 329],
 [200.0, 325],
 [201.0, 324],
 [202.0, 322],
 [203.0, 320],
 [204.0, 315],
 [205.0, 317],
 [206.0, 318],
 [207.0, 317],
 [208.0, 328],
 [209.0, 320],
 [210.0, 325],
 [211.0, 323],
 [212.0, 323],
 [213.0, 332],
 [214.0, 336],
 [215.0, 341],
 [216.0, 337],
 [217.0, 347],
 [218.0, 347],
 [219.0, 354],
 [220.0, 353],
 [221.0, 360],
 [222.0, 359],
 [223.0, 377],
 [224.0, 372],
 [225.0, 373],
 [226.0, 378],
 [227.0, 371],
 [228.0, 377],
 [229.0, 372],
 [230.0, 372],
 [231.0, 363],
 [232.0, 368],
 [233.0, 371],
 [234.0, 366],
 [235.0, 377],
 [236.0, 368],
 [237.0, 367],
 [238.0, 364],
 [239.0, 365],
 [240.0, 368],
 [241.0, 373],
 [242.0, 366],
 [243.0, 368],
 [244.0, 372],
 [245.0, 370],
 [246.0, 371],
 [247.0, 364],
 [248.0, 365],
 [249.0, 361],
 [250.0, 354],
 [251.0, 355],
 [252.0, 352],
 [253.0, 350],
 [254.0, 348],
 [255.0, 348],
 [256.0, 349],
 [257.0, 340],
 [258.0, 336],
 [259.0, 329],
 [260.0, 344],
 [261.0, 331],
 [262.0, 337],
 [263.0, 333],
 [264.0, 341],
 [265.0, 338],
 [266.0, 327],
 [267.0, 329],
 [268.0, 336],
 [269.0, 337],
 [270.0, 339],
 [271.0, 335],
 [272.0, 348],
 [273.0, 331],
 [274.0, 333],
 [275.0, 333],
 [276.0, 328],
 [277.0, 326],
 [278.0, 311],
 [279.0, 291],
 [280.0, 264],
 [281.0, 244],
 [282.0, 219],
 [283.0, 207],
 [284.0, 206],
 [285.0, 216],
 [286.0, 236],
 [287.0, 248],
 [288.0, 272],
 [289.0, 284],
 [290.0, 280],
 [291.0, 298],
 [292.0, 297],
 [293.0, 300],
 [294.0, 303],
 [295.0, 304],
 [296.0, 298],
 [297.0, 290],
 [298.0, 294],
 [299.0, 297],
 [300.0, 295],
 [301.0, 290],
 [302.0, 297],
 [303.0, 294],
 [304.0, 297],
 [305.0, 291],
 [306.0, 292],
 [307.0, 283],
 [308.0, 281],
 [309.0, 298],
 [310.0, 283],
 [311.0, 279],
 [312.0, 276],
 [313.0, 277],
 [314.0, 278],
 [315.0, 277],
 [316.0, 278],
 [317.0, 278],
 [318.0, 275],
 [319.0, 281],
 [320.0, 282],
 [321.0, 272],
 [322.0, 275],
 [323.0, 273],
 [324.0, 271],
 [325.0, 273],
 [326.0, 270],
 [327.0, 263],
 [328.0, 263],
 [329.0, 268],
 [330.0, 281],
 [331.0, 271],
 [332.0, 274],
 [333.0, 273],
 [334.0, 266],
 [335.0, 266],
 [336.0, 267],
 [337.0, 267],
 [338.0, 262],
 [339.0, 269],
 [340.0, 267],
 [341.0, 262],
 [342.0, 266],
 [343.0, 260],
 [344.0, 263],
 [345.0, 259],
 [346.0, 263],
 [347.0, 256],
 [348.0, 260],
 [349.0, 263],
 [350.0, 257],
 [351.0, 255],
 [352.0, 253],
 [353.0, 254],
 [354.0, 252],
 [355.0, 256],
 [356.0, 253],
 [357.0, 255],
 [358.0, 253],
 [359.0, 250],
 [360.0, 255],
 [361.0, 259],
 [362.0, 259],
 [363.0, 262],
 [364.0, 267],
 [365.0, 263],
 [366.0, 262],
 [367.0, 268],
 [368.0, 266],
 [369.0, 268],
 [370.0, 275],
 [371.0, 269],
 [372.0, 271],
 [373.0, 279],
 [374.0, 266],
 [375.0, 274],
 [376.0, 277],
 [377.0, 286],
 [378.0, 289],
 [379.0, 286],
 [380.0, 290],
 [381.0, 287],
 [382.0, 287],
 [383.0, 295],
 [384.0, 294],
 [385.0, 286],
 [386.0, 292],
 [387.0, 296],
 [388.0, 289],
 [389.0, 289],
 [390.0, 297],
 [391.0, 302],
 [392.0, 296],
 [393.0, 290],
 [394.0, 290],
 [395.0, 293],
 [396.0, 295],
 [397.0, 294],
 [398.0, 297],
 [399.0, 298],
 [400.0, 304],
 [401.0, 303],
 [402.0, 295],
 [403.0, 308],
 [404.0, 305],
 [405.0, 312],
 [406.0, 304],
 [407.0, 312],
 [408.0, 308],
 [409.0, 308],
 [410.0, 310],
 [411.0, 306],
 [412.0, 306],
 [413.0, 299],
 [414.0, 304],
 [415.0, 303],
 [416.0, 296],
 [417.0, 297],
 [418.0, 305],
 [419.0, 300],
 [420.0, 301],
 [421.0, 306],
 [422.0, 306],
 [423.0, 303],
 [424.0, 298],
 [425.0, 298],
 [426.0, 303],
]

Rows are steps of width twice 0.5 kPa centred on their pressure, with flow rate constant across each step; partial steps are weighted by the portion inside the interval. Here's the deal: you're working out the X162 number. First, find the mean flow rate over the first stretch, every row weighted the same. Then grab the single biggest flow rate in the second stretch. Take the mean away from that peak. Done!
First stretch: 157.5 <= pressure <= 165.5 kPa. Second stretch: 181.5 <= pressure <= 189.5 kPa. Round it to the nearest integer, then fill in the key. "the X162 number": -1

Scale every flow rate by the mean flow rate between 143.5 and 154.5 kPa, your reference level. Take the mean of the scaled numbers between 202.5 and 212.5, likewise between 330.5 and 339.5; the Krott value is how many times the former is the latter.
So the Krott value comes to 1.19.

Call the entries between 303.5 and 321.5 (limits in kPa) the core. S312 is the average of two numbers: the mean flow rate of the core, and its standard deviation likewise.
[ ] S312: 145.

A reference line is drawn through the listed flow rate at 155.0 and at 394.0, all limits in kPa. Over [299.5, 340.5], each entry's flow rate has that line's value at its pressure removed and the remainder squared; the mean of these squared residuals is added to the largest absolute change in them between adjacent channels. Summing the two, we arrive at 2003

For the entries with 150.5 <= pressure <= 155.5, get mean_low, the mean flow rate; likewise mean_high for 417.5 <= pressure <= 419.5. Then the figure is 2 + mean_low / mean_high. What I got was 3.18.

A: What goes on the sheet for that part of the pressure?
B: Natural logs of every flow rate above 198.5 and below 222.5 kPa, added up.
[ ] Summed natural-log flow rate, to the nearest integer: 139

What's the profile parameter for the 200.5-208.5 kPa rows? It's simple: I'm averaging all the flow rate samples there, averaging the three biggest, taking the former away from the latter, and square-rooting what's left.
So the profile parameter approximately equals 2.13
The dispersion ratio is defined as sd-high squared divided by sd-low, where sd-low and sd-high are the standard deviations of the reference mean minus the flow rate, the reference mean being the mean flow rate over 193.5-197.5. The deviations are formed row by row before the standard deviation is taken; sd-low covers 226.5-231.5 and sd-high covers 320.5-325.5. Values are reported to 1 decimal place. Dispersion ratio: 0.4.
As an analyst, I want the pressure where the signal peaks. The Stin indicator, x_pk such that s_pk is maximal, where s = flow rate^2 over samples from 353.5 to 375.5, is 373.0 kPa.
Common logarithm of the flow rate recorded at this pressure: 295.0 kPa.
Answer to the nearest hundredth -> 2.48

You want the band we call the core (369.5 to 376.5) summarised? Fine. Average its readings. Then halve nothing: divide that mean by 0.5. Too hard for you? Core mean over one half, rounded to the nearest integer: 546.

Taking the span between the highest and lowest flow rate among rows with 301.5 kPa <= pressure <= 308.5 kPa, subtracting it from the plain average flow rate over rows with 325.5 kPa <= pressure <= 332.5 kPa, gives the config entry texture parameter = 254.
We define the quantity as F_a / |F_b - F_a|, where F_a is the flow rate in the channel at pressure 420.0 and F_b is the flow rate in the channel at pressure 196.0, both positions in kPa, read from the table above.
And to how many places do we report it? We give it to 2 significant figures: 13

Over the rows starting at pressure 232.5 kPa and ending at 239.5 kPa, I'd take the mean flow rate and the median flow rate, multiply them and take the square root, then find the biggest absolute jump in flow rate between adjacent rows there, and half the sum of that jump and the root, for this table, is 189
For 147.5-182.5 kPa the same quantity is 183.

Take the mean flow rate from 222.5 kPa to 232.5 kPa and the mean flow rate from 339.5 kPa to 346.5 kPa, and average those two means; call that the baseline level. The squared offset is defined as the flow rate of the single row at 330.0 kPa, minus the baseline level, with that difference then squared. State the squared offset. 1338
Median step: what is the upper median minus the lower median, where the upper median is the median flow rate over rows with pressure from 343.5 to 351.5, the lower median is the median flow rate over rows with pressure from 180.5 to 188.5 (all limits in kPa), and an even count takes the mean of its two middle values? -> -76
